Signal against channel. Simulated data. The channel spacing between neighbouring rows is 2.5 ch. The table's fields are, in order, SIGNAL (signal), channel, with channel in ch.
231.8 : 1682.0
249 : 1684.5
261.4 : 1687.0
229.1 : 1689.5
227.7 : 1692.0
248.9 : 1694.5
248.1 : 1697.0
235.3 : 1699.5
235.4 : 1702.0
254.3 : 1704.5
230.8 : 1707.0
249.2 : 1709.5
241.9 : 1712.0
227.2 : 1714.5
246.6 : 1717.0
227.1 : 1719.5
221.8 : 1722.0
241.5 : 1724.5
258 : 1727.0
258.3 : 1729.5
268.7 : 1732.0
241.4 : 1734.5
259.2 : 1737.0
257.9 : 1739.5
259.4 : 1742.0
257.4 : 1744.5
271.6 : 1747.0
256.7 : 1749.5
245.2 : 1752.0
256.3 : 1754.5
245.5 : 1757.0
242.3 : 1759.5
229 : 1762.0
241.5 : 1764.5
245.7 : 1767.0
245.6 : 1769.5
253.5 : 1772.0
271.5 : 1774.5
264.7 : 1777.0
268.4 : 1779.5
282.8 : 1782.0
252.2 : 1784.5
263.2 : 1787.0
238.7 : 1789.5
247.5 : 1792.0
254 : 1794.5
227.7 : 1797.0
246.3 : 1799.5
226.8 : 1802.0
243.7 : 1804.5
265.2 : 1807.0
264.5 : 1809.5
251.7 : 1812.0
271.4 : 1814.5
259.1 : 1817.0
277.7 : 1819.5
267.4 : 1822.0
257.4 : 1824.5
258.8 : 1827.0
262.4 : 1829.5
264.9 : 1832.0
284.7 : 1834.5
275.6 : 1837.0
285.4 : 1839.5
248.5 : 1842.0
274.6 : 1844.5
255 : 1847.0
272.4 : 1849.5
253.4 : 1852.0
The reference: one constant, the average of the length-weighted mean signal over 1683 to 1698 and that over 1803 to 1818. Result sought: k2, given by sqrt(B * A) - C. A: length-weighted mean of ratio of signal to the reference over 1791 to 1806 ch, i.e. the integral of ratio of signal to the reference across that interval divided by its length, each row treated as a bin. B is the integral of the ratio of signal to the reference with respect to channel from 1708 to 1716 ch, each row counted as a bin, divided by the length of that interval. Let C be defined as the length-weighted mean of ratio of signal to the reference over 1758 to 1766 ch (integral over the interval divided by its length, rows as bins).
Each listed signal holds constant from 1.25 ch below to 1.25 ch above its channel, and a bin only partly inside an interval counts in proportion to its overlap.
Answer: 0.01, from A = 0.96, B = 0.95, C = 0.95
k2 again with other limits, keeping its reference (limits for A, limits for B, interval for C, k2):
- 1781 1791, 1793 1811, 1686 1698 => 0.04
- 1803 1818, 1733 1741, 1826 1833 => -0.02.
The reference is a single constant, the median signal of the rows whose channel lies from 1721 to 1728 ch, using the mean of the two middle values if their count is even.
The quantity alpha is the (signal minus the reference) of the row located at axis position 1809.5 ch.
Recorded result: 23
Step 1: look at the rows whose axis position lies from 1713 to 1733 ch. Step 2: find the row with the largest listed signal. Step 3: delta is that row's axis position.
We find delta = 1732.0 ch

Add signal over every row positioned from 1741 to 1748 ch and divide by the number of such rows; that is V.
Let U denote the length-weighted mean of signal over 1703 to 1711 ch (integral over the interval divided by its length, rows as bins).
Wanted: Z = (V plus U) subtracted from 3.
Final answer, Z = -504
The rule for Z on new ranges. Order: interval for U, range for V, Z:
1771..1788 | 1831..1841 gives -540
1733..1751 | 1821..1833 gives -517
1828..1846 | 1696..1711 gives -510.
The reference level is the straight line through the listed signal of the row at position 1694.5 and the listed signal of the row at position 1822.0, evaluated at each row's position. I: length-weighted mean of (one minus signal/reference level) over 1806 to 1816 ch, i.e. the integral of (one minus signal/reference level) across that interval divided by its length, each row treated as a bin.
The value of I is 0.010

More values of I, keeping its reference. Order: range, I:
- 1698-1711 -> 0.037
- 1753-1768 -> 0.058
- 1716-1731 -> 0.042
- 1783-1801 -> 0.060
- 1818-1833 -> 0.012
